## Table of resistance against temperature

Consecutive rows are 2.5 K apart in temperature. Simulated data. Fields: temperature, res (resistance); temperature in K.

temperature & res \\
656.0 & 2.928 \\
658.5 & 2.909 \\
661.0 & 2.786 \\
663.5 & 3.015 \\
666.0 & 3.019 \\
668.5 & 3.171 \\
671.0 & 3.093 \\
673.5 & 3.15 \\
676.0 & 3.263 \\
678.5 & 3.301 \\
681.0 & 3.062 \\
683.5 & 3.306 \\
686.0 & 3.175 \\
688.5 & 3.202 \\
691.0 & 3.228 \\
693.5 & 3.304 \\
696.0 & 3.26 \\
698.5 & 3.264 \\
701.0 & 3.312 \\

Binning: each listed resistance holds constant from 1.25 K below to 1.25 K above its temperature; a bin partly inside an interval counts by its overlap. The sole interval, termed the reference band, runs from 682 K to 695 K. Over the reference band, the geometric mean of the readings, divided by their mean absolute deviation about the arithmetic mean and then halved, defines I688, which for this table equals 32.7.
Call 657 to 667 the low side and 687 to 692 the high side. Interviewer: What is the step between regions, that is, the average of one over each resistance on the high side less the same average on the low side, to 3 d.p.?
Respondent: -0.030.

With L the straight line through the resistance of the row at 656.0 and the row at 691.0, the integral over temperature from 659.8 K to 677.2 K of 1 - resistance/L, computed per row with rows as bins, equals -0.20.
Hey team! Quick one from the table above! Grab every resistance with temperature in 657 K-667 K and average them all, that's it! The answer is 2.93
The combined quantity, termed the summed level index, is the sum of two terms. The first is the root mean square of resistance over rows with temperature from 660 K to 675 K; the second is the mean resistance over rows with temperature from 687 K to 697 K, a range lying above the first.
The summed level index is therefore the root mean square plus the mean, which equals 6.29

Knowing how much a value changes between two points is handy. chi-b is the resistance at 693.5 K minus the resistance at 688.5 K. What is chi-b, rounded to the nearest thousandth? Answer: 0.102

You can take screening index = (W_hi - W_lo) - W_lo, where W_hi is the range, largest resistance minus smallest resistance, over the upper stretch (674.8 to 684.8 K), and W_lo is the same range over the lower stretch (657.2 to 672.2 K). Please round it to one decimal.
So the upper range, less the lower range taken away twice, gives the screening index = -0.5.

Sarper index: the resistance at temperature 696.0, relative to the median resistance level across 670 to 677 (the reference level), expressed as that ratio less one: 0.035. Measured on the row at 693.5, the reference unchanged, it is 0.049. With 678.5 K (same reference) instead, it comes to 0.048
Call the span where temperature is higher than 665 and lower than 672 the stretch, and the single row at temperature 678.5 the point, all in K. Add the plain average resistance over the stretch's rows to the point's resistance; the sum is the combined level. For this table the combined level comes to 6.40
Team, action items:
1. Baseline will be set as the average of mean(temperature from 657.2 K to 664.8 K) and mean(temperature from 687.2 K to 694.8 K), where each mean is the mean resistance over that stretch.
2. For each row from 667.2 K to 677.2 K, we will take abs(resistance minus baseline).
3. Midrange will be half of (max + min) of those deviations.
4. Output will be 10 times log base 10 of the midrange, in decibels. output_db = -9.8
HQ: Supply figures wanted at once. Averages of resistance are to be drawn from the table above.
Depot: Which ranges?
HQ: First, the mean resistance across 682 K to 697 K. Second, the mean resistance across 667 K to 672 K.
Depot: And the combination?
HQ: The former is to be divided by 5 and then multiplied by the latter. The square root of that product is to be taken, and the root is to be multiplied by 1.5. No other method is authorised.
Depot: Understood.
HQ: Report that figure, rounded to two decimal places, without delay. 2.14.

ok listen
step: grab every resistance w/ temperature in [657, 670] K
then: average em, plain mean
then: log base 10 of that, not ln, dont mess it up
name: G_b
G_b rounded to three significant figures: 0.474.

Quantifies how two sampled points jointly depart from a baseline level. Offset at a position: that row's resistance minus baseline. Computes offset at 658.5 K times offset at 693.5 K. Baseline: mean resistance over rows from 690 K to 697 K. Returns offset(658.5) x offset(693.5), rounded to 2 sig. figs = -0.014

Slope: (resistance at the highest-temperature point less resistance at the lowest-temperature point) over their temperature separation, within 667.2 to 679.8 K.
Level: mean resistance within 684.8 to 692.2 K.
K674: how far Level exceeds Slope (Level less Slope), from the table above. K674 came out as 3.19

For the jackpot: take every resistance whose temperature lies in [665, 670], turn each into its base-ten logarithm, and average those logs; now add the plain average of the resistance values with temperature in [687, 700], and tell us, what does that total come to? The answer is 3.74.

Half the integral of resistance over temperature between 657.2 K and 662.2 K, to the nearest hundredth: 7.12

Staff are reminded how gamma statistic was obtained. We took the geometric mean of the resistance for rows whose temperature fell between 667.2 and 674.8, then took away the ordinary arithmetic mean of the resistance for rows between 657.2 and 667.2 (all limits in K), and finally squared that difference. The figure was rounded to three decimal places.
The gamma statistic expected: 0.042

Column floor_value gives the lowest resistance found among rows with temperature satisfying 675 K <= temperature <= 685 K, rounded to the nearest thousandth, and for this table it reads 3.062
